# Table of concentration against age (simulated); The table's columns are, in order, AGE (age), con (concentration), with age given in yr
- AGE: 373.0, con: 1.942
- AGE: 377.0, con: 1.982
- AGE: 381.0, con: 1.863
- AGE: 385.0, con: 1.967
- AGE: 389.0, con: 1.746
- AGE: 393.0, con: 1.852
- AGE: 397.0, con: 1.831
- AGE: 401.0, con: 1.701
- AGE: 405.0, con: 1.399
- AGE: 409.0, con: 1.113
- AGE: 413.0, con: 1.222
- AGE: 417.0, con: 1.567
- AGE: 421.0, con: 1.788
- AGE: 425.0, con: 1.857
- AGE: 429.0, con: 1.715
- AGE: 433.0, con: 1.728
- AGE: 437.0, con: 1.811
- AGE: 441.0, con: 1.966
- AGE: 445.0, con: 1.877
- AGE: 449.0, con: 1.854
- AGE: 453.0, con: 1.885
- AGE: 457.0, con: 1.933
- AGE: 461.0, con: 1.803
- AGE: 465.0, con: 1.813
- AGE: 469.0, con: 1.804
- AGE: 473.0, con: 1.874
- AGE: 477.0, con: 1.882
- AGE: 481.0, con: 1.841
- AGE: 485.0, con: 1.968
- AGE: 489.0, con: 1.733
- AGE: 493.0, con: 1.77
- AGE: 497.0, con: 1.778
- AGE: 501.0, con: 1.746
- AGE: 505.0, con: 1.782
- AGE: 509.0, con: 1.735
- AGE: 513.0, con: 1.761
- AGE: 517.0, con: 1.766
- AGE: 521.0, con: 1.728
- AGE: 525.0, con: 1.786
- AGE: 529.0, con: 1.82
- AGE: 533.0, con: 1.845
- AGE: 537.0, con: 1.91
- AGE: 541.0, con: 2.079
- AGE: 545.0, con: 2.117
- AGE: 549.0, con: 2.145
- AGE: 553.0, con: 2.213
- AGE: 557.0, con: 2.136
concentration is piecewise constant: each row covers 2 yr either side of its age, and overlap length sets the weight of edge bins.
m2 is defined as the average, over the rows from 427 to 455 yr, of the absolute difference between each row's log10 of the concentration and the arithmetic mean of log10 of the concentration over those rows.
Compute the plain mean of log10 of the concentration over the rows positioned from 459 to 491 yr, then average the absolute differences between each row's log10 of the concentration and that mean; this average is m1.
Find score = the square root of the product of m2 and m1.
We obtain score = 0.0143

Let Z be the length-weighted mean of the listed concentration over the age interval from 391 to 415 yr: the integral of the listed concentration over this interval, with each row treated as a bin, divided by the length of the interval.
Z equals 1.52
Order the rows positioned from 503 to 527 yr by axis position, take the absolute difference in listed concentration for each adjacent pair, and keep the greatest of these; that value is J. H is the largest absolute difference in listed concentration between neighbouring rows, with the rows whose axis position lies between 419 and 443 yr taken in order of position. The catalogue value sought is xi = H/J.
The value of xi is 2.7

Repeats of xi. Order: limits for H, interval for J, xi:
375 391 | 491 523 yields 4.7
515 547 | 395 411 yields 0.6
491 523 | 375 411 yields 0.2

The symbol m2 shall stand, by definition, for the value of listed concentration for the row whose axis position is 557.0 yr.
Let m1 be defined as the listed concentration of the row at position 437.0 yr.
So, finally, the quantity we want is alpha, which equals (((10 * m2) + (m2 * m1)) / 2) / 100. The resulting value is 0.126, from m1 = 1.811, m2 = 2.136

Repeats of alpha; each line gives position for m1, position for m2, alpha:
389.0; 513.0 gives 0.103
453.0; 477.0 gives 0.112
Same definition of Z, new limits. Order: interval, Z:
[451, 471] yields 1.85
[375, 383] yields 1.92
